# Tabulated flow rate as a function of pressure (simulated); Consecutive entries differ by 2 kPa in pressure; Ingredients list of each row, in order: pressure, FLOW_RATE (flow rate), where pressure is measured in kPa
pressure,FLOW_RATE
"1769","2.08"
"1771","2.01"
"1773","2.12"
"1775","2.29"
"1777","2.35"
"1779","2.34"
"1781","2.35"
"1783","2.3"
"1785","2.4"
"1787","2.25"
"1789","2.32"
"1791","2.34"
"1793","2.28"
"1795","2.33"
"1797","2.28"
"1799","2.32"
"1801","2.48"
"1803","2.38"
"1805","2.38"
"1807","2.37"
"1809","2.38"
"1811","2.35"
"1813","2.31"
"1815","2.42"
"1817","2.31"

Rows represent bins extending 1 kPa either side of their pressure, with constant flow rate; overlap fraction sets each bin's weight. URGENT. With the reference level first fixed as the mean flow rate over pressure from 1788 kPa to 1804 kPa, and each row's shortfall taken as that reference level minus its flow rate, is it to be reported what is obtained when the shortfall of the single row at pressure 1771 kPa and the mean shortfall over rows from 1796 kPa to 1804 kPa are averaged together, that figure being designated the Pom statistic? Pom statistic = 0.15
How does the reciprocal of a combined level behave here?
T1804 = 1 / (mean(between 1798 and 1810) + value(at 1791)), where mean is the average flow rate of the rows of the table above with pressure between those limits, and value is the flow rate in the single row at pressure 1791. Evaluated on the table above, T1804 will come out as 0.212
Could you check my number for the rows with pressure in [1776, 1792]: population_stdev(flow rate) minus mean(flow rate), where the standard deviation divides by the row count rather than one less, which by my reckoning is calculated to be -2.29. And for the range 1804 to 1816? -2.33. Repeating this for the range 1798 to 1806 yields -2.33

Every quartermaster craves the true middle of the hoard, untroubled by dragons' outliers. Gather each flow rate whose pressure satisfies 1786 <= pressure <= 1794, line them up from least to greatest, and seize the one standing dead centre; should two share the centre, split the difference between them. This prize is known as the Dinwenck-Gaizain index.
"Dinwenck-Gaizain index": 2.30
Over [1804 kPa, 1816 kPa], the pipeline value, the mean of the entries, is 2.37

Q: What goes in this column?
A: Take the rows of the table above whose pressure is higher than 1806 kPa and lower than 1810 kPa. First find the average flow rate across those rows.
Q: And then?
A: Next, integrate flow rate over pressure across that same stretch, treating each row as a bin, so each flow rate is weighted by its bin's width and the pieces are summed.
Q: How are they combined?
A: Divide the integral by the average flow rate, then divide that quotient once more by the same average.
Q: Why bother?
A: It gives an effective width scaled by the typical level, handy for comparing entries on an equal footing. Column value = 1.7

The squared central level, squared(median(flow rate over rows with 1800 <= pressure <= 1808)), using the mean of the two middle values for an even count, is 5.66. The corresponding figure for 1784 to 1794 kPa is 5.38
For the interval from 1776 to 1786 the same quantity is 5.52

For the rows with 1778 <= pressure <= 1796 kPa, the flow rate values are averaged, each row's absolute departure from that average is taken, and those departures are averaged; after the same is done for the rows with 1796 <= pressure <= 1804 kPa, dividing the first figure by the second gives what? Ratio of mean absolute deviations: 0.5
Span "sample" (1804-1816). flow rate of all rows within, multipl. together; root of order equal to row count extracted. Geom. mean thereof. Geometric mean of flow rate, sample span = 2.368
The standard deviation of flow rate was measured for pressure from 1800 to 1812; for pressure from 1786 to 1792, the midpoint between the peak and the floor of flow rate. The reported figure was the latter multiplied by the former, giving 0.10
